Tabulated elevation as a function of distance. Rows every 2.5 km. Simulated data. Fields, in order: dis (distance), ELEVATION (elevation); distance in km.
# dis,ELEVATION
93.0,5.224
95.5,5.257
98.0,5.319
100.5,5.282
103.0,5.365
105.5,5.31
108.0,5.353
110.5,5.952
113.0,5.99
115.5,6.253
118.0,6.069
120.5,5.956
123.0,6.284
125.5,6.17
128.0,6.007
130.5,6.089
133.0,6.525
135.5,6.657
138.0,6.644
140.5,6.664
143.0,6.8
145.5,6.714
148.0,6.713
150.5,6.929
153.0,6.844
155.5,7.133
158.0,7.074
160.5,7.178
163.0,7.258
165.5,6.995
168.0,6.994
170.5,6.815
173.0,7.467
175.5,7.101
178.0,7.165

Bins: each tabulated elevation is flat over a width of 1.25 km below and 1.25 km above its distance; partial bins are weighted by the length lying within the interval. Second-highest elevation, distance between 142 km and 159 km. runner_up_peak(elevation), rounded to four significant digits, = 7.074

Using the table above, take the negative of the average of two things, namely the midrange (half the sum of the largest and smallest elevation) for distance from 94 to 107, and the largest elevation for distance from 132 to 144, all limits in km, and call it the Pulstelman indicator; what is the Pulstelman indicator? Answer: -6.1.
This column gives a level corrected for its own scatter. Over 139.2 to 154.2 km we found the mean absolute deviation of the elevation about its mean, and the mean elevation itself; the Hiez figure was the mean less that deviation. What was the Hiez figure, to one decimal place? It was 6.7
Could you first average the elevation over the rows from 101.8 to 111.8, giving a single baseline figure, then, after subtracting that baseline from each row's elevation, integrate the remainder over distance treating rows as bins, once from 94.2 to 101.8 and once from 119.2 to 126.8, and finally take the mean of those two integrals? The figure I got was 1.6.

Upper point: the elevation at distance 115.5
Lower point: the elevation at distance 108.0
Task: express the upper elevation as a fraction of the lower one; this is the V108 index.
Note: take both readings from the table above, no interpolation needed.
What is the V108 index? 1.17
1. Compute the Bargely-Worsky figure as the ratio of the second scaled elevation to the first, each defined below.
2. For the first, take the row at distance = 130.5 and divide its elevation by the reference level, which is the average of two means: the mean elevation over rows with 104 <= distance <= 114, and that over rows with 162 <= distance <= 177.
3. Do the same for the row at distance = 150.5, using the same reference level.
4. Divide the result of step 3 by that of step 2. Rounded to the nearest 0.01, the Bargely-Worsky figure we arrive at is 1.14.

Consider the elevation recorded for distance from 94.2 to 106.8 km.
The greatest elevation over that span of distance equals 5.365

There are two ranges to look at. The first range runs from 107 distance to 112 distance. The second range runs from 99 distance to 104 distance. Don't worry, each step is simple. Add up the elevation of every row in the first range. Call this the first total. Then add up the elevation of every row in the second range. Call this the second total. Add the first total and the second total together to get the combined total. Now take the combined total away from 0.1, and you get -22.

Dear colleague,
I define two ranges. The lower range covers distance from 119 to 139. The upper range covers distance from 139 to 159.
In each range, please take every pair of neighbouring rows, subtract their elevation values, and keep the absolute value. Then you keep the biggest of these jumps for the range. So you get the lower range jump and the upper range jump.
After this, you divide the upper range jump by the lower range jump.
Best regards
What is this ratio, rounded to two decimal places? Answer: 0.66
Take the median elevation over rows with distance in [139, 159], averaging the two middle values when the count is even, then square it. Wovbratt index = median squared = 47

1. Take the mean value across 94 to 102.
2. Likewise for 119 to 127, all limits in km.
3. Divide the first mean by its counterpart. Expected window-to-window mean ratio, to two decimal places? 0.86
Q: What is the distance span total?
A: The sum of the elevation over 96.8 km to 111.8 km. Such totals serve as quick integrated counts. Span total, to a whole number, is 33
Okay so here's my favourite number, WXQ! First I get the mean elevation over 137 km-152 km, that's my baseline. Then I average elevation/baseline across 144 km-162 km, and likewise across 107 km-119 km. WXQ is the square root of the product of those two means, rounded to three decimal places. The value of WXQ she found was 0.951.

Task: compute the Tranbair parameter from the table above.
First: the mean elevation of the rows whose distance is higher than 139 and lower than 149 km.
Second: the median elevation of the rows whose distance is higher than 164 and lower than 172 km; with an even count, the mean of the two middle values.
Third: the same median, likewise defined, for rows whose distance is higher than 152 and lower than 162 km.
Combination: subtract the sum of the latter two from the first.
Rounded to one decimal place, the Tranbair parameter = -7.4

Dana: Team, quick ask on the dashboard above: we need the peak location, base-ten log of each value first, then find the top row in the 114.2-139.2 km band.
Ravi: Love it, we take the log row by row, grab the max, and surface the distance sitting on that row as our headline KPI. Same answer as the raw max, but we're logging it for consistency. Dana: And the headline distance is 135.5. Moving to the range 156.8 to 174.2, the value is 173.0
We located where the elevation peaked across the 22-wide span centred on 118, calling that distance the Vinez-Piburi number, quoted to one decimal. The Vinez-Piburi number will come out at 123.0 km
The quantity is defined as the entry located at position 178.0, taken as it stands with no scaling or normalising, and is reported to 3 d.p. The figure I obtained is 7.165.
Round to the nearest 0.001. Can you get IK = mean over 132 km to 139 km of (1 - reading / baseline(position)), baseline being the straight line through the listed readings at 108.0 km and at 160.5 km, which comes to -0.048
